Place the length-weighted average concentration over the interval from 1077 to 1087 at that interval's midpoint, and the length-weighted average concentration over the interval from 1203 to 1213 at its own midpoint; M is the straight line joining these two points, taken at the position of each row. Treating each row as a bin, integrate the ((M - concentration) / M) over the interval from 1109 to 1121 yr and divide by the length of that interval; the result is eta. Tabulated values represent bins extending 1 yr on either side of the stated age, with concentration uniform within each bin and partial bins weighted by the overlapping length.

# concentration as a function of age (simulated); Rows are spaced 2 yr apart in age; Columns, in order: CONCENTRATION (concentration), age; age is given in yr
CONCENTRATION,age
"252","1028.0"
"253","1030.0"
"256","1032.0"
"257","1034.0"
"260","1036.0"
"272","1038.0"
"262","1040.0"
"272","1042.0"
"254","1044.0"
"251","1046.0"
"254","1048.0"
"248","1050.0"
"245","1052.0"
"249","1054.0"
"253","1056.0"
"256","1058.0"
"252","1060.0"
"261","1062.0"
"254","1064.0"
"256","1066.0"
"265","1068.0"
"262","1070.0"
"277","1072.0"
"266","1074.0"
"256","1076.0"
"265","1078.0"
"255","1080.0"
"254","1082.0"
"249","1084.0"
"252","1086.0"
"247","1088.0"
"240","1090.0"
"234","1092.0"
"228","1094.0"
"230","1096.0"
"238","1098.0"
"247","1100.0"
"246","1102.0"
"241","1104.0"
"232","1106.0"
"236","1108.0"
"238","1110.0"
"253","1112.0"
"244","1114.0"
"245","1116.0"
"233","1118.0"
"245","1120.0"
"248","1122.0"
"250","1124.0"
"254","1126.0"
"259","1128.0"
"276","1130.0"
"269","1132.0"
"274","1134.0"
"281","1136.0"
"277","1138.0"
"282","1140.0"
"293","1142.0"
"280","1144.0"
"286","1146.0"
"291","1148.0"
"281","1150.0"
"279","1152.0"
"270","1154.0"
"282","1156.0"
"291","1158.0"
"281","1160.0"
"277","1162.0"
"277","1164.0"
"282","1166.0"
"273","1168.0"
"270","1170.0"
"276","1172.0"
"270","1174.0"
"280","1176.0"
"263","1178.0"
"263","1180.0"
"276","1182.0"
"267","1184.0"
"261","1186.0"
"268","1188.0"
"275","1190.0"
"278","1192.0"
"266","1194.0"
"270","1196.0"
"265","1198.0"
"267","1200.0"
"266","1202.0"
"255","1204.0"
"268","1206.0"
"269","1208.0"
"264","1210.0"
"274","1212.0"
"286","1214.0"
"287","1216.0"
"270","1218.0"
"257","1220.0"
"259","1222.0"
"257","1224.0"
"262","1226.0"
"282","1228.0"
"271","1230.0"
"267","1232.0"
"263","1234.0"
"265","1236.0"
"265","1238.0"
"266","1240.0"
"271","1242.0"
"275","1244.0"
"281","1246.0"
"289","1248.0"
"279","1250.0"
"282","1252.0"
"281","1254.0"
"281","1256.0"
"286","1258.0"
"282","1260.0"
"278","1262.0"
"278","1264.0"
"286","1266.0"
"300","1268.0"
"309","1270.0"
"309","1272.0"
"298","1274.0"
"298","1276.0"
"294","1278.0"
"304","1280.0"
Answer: 0.058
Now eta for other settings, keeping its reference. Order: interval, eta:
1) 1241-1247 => -0.024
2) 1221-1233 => 0.005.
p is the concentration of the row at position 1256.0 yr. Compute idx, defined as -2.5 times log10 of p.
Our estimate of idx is -6.12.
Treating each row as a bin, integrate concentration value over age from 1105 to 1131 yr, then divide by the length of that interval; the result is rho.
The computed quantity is 247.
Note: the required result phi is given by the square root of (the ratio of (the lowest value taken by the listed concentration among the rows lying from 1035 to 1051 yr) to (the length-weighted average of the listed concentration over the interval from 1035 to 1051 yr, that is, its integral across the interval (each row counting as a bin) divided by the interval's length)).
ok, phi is 0.978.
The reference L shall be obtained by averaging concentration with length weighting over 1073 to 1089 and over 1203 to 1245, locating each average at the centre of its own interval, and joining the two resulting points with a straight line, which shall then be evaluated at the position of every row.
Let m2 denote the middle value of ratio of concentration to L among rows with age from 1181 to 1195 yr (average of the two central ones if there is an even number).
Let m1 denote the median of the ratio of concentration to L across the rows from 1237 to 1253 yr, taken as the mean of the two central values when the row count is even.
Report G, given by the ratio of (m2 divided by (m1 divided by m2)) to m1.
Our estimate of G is 0.97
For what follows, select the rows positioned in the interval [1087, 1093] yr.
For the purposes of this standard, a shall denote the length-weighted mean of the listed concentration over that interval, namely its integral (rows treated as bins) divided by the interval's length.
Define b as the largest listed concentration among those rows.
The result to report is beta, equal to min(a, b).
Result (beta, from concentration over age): 240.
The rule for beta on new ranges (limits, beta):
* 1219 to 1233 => 265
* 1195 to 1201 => 267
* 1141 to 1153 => 285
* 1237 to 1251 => 275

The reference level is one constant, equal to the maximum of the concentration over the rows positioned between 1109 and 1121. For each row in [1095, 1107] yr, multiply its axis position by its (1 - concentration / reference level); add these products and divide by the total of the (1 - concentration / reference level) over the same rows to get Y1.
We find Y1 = 1100.8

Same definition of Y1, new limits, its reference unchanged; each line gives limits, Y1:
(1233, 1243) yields 1238.5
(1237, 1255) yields 1247.3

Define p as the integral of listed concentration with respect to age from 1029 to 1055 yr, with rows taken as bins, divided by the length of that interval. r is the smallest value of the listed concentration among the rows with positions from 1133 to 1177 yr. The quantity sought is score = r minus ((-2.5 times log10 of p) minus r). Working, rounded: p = 256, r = 270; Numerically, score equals 546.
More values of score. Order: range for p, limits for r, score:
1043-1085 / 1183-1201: 528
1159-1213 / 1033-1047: 508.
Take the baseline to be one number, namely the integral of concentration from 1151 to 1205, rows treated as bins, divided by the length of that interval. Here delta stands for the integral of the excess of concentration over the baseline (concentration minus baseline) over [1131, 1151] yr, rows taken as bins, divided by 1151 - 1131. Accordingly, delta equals 9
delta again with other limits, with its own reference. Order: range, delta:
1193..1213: -6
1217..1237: -7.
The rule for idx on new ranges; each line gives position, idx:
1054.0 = -5.99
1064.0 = -6.01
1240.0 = -6.06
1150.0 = -6.12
